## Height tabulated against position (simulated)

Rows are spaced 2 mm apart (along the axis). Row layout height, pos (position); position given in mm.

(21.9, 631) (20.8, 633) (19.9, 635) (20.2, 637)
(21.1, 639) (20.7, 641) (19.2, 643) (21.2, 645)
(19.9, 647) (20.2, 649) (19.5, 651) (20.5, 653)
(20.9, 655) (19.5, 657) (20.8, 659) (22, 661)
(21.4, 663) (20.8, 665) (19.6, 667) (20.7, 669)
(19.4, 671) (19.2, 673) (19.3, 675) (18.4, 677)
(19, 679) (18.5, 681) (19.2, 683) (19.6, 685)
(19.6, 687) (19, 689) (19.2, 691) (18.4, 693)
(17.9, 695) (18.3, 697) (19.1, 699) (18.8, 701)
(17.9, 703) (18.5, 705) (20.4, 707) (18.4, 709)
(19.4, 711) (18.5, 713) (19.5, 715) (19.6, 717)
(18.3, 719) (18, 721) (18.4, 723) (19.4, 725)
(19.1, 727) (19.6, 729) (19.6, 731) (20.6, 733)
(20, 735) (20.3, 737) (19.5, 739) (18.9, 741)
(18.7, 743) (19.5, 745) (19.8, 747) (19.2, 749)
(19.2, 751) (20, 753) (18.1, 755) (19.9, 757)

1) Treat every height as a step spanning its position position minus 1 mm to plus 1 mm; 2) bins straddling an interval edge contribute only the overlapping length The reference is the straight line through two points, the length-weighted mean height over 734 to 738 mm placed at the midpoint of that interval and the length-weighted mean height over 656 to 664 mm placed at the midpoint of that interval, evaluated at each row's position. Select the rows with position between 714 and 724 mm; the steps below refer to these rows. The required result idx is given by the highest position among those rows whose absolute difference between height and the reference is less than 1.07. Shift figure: 717 mm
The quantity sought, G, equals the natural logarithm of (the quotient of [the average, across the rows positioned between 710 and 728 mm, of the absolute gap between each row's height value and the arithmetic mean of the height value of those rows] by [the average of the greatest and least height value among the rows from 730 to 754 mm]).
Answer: -3.59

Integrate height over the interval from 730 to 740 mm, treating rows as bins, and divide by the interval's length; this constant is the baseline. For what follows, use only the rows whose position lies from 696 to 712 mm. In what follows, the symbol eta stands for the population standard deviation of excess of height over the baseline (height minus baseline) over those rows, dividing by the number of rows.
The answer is 0.73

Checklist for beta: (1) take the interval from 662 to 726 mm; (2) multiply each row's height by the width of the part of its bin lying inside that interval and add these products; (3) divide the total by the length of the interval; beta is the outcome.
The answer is 19.1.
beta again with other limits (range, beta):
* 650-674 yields 20.4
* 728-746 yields 19.6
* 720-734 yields 19.2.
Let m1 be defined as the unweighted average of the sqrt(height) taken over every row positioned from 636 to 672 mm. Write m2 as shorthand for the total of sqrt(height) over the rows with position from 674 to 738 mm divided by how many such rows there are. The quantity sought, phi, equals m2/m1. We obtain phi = 0.97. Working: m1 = 4.52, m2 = 4.36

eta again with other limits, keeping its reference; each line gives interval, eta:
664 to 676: 0.66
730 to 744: 0.65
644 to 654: 0.57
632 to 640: 0.47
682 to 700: 0.56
